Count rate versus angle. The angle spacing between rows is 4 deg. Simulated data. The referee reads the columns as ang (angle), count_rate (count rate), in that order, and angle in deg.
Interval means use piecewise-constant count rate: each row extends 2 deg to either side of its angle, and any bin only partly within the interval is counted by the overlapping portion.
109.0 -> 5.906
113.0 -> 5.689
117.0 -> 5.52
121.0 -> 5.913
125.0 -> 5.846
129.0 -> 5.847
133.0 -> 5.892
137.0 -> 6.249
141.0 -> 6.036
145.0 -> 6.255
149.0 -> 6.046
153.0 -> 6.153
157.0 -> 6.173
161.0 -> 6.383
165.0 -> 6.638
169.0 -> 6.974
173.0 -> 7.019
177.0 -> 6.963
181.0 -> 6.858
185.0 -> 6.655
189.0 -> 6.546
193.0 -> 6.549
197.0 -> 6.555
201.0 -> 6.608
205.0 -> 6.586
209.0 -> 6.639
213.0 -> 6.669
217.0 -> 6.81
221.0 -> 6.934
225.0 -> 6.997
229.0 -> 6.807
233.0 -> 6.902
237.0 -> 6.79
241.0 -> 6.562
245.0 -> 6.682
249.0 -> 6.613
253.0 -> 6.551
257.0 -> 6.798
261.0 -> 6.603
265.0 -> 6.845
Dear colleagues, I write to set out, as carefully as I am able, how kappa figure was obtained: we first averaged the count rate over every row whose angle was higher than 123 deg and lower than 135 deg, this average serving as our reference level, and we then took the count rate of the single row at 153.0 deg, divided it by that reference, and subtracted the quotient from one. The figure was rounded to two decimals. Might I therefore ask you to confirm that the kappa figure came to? -0.05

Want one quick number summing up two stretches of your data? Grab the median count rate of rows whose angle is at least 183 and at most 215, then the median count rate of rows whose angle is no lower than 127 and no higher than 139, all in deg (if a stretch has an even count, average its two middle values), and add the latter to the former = 12.5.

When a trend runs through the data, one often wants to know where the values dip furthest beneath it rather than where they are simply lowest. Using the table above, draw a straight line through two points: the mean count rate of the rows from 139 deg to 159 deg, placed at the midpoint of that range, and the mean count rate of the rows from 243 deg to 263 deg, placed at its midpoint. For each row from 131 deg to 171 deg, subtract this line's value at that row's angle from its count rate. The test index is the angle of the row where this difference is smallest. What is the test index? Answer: 133.0 deg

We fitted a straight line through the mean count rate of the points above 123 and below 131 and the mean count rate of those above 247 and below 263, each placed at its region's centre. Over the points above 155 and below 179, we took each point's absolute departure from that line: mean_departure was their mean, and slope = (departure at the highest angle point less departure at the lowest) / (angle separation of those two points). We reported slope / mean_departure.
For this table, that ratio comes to 0.06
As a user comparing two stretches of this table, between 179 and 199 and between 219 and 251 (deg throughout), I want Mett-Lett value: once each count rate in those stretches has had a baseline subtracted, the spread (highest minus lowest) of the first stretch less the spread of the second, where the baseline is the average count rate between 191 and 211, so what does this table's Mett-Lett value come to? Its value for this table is -0.12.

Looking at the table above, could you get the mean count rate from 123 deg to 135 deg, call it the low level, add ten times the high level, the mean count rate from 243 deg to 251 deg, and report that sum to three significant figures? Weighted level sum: 72.3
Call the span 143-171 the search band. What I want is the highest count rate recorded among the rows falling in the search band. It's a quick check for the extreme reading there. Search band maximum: 6.974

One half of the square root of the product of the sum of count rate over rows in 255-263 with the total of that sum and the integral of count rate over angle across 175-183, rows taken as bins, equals 15.2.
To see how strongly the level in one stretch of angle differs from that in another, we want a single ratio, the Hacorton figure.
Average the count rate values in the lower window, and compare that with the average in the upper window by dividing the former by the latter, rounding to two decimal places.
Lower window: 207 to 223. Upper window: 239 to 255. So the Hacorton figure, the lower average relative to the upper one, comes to 1.02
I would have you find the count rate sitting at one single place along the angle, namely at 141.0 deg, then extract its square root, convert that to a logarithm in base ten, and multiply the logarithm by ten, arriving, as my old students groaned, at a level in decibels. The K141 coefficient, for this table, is 3.90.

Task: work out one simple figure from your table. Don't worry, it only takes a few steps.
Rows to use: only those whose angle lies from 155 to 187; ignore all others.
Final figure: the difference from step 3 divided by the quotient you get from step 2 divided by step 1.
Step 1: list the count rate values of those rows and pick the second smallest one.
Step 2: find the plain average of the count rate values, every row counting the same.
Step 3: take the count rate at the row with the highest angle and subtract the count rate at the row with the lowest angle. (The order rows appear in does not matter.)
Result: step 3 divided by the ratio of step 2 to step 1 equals 0.46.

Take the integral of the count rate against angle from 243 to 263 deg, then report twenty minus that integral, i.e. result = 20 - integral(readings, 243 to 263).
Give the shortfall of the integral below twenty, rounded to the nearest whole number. -113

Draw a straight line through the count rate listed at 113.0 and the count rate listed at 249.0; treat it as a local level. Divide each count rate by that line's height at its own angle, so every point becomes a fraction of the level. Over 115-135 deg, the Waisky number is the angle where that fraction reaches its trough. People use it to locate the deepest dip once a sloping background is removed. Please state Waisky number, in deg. 117.0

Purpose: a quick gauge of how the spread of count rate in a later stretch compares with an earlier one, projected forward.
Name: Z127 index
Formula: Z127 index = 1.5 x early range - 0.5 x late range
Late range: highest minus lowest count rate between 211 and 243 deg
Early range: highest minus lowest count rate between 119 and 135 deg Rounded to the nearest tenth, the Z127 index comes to -0.1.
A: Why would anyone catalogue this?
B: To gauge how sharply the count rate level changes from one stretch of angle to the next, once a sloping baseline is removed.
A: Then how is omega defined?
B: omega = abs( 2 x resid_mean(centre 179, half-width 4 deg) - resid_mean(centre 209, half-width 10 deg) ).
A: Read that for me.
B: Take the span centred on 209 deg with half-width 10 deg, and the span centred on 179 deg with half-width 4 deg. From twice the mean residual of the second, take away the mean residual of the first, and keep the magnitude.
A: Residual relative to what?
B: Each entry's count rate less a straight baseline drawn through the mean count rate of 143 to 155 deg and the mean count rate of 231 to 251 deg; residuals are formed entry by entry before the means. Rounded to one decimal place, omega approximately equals 1.0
